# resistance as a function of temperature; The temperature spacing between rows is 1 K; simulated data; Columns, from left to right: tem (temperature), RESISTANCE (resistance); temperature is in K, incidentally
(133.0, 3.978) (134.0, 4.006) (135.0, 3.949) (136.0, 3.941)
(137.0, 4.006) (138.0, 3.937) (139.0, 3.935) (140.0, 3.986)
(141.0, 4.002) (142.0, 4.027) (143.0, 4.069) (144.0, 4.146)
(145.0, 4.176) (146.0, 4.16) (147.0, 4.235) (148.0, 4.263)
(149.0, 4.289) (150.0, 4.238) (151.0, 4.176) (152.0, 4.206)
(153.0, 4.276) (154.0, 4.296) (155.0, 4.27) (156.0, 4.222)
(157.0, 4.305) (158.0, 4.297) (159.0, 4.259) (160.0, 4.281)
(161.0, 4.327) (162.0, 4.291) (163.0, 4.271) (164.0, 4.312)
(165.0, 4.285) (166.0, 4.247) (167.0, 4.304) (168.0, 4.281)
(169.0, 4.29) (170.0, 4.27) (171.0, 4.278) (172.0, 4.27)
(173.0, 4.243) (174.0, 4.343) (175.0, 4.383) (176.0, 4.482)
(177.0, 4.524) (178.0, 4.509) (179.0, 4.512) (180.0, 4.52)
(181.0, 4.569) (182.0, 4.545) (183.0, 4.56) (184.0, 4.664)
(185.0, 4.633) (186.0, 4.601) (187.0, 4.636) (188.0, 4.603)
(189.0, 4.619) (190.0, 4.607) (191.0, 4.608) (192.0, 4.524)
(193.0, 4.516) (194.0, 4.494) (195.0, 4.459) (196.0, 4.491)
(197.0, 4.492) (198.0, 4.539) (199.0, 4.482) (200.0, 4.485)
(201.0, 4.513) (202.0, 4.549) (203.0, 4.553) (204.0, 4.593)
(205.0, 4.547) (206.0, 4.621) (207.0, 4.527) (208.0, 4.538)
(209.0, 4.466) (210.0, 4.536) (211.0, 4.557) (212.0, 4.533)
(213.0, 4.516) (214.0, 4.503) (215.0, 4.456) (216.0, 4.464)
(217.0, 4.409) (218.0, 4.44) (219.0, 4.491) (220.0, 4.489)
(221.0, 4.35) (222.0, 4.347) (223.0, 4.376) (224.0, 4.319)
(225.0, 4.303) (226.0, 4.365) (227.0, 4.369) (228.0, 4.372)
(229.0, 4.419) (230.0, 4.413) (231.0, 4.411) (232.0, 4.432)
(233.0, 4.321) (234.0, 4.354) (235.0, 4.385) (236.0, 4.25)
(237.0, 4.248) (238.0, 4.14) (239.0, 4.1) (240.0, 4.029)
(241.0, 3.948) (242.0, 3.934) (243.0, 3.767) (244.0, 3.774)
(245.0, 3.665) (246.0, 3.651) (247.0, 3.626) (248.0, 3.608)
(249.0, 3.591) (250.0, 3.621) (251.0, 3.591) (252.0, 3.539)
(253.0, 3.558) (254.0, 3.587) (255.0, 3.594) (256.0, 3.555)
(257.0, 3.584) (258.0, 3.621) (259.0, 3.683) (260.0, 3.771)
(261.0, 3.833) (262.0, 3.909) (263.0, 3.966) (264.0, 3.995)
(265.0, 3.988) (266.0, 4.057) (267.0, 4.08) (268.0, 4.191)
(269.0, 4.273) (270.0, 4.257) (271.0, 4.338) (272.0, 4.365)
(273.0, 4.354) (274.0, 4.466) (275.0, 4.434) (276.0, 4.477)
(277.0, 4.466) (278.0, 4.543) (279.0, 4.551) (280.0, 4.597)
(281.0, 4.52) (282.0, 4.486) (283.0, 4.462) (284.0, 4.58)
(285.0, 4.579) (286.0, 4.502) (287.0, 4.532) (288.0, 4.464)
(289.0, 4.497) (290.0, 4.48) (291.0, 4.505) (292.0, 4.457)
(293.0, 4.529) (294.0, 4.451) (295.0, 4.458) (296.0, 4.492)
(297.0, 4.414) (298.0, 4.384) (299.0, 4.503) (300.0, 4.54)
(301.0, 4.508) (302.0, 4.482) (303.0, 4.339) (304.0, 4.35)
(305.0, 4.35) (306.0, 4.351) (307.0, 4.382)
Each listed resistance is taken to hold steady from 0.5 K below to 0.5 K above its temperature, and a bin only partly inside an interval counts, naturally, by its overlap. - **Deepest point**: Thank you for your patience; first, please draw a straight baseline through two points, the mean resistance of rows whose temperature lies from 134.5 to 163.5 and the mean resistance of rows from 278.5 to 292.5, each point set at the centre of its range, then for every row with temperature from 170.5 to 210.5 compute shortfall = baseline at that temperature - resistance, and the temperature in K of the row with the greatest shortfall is 173.0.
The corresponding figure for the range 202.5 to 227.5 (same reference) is 225.0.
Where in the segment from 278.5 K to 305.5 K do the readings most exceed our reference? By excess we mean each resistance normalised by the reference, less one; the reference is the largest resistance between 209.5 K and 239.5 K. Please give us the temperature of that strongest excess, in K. 280.0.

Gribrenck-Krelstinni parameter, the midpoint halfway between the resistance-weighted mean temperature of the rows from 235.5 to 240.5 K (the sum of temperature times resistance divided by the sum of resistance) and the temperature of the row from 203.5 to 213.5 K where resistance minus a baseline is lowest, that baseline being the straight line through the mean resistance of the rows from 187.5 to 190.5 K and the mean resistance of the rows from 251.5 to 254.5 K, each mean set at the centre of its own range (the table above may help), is 223.5 K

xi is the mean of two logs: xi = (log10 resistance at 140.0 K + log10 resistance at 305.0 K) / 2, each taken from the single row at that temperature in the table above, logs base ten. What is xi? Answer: 0.620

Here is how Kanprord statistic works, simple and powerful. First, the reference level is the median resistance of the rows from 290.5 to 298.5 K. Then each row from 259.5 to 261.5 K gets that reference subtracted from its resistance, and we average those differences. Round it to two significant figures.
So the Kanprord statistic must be -0.66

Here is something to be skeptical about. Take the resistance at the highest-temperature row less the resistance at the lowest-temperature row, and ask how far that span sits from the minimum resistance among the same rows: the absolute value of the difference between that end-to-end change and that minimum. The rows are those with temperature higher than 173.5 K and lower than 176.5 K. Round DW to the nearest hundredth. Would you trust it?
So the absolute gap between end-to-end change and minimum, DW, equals 4.20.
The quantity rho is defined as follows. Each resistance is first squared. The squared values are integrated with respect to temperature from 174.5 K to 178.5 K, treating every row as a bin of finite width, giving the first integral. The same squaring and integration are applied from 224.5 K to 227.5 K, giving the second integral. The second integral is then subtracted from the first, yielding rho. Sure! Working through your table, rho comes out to 23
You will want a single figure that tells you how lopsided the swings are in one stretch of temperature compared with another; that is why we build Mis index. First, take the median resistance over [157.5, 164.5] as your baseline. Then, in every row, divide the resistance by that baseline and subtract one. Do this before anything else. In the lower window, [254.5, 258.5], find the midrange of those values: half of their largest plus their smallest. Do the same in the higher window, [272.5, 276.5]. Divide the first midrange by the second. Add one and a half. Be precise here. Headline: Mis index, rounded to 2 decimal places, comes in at -4.15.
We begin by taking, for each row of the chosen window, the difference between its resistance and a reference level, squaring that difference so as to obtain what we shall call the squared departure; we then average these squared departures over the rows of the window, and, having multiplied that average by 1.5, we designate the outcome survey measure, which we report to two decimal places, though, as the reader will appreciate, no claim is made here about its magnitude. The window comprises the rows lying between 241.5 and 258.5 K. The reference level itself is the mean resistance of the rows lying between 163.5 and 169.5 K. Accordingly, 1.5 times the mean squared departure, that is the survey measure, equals 0.64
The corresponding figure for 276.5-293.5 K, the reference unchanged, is 0.08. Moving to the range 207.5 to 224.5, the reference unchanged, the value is 0.05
